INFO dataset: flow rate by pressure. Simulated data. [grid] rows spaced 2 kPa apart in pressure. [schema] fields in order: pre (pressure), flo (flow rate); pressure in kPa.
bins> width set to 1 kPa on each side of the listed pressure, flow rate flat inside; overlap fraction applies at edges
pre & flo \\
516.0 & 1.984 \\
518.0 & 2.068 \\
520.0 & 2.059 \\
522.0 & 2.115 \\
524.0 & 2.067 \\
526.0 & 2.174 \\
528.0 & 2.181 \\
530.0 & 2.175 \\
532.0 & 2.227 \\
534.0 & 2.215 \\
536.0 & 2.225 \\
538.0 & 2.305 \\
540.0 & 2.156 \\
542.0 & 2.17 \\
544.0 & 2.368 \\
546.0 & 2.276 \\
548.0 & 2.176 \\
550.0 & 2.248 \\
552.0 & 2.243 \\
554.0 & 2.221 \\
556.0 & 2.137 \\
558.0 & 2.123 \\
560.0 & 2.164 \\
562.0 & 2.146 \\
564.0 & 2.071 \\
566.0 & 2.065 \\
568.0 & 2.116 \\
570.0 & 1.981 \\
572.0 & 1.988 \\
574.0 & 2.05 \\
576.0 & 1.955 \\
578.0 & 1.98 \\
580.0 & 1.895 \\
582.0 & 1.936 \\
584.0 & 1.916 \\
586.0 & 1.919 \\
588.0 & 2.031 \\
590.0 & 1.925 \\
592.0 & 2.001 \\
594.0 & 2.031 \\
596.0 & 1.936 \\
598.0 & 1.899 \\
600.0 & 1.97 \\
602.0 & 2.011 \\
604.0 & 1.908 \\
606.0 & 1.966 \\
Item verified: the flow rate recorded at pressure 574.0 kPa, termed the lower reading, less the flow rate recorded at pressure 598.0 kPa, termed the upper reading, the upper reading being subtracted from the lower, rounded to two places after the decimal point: 0.15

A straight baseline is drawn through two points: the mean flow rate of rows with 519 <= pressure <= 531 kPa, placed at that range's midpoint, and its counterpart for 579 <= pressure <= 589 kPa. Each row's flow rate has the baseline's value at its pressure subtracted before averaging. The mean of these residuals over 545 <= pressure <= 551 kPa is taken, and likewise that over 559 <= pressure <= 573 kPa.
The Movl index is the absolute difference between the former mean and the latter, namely 0.100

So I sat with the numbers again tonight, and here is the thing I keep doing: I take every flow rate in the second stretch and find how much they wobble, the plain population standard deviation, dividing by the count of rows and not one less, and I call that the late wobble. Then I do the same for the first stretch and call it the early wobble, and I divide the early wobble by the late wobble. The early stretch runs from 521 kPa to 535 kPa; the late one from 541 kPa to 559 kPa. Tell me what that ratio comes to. 0.7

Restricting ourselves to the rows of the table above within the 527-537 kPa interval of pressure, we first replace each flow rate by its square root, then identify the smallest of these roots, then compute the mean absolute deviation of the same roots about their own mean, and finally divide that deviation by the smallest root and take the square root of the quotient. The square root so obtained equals 0.070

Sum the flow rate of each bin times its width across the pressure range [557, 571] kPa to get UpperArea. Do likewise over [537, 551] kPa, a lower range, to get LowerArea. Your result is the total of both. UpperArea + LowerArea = 60.7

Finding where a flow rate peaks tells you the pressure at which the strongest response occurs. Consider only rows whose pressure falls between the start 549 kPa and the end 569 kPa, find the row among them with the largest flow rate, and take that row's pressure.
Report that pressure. 550.0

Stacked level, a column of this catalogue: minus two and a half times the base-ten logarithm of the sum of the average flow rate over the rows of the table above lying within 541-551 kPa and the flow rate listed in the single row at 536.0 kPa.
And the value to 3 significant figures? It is -1.63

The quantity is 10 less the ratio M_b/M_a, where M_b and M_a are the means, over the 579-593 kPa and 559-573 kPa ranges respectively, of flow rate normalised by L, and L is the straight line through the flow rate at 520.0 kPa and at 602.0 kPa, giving 9.06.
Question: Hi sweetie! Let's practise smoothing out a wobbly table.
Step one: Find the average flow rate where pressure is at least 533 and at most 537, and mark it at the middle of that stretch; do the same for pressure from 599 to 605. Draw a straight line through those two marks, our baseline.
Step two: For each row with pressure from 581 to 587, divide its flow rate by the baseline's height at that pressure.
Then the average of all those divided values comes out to 0.947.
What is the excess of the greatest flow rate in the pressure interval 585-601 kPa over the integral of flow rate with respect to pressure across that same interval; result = -29.4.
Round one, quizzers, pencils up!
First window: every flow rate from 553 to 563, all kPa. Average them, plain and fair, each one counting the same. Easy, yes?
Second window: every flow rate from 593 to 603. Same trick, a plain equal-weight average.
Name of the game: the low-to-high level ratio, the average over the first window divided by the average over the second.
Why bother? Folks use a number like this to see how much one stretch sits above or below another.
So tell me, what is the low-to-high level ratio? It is 1.10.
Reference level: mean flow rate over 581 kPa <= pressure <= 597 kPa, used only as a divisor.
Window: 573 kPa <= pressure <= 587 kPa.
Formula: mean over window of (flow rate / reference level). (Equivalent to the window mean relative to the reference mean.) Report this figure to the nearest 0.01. 0.99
